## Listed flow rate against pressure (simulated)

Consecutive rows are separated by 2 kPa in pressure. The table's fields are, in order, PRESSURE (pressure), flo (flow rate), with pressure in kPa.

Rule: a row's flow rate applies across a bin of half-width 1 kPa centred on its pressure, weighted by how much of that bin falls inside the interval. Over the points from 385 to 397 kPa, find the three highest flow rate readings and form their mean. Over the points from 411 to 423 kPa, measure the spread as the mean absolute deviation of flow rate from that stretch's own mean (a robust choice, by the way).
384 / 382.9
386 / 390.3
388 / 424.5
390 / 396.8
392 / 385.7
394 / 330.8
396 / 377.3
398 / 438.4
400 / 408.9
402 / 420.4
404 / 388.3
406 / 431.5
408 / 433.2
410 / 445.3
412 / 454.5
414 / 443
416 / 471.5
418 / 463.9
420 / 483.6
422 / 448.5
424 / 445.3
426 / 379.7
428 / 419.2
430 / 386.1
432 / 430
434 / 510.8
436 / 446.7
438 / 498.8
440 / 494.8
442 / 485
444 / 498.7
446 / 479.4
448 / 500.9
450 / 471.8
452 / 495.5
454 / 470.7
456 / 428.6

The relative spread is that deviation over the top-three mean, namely 0.030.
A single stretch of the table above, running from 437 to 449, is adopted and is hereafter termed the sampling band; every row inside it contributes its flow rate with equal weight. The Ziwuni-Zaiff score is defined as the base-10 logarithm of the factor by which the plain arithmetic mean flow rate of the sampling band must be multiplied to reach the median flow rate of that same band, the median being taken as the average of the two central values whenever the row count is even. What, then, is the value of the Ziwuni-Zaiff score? 0.003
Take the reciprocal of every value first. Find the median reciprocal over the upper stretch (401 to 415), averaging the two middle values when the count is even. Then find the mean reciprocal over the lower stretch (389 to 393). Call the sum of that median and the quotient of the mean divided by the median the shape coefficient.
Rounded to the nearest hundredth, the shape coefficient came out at 1.11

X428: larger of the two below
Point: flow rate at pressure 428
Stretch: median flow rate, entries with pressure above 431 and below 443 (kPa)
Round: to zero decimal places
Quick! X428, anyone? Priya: 490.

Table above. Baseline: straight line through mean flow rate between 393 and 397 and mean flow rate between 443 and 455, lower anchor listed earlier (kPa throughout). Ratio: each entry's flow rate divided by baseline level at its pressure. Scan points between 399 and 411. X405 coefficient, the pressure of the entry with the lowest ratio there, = 404 kPa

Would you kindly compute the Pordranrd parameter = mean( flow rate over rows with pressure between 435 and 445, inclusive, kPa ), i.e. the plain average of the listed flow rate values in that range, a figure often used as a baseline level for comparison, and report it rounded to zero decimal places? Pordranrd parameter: 485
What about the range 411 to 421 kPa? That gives 463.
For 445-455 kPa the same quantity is 484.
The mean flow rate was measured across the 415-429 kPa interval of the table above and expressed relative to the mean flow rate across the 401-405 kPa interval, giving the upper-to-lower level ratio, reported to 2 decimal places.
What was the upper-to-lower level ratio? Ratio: 1.10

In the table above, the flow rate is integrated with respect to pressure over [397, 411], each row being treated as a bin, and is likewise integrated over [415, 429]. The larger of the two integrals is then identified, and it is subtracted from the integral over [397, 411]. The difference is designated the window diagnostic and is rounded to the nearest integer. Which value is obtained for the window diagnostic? -291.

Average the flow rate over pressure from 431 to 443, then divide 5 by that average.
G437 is 0.0105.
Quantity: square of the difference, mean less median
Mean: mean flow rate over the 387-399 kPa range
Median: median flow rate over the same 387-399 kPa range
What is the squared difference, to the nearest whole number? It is 1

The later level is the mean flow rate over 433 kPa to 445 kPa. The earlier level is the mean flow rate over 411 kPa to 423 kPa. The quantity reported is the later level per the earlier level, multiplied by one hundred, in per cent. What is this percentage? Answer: 106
